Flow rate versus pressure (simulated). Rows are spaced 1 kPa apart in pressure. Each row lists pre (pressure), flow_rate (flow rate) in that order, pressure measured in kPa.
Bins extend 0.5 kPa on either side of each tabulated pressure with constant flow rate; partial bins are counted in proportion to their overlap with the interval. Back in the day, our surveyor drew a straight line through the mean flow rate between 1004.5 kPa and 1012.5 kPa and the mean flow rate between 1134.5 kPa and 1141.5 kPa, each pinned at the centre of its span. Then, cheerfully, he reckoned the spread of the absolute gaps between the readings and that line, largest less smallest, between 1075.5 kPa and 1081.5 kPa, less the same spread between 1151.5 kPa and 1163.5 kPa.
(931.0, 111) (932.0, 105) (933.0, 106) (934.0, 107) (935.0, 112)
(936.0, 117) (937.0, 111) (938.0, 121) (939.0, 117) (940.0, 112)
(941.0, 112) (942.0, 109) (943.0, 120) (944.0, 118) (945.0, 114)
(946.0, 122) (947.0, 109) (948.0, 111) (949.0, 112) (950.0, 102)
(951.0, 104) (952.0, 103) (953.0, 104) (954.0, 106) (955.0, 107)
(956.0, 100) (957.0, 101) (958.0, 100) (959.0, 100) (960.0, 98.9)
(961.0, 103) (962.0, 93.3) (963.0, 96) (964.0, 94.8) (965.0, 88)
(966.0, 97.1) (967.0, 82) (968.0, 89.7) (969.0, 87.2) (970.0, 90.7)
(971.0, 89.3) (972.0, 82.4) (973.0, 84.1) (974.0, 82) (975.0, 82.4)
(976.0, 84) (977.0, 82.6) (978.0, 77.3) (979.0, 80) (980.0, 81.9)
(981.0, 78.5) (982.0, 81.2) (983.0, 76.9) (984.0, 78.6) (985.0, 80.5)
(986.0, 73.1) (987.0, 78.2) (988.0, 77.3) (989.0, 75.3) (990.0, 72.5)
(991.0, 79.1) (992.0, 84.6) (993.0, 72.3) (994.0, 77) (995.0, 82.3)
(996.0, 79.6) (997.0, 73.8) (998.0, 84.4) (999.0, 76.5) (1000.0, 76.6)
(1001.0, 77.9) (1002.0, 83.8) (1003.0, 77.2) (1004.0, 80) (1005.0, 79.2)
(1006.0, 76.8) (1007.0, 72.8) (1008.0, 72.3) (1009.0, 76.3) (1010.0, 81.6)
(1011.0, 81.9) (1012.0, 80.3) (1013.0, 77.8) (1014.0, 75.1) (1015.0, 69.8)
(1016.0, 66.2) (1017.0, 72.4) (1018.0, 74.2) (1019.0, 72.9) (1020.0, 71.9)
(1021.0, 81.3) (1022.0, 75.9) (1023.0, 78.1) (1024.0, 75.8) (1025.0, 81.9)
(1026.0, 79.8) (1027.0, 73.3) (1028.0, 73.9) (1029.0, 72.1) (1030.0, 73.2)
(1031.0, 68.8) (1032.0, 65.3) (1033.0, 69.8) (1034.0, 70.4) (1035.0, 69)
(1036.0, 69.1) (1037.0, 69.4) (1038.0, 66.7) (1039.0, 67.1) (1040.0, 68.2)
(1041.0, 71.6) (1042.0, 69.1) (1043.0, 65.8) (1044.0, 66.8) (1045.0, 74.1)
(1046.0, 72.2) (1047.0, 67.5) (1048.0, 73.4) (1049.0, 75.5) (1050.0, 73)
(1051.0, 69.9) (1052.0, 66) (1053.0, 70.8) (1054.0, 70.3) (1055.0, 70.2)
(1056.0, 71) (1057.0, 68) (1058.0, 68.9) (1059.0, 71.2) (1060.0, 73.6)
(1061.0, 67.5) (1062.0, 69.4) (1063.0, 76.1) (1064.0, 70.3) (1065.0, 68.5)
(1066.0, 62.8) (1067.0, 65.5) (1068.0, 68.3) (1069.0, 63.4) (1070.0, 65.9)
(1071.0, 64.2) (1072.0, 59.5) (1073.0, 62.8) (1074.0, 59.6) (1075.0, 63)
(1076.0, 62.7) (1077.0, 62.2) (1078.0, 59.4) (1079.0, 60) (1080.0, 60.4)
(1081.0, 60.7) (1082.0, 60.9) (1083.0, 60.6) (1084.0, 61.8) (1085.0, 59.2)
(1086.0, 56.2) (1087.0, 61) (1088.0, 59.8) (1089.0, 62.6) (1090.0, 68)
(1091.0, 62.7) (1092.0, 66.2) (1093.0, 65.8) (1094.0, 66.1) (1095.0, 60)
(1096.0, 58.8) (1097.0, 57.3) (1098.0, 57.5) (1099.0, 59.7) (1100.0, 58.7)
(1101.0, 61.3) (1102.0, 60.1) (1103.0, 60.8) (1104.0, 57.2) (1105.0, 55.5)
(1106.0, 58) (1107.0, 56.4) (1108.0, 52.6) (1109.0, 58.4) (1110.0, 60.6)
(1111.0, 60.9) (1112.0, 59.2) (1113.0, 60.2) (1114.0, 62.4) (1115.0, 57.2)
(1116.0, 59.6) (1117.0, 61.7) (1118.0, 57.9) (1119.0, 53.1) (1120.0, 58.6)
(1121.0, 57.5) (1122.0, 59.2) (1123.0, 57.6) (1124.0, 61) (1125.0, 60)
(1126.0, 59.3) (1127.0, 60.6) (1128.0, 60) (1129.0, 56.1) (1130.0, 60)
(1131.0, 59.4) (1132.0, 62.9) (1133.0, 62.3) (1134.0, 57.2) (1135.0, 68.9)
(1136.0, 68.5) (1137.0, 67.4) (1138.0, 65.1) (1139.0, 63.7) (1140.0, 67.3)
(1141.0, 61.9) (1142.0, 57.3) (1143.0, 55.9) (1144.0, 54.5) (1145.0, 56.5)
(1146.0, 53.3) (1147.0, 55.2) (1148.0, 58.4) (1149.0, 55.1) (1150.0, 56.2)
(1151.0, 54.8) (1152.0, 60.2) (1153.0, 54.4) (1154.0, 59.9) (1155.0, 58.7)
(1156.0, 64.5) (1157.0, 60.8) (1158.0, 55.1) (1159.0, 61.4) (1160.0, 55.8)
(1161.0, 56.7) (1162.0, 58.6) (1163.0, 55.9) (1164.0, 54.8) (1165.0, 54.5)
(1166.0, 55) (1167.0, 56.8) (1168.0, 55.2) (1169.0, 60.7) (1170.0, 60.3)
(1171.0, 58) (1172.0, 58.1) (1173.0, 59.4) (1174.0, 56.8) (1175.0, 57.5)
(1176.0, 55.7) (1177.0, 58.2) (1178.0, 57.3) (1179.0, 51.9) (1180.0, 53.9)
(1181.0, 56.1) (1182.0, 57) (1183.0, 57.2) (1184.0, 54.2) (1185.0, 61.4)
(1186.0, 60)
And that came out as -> -7.2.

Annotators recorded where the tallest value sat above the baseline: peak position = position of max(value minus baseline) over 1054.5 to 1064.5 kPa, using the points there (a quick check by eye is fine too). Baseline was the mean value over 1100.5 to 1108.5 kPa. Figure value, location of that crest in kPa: 1063.0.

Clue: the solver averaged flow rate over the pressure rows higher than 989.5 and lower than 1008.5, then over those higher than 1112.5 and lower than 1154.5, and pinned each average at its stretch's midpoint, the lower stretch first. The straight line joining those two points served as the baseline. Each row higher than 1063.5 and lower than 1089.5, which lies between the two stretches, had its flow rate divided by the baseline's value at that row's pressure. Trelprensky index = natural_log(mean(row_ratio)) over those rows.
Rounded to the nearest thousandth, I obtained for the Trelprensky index -0.076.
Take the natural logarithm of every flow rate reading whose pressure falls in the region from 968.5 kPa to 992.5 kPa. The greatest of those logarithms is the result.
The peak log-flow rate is 4.51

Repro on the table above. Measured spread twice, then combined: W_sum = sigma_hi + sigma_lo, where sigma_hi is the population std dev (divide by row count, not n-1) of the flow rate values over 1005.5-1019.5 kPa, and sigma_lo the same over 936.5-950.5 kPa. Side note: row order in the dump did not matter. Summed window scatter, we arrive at 10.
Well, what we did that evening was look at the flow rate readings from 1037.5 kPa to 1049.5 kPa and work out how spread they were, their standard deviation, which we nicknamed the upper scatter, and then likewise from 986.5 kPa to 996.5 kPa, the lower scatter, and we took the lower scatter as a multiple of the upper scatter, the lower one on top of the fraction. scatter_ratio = 1.2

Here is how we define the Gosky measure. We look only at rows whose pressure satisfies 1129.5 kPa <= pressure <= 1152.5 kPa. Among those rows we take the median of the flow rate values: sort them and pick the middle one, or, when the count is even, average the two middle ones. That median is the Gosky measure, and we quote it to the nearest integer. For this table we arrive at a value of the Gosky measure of 59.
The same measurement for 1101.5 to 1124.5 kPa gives 59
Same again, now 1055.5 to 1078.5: 66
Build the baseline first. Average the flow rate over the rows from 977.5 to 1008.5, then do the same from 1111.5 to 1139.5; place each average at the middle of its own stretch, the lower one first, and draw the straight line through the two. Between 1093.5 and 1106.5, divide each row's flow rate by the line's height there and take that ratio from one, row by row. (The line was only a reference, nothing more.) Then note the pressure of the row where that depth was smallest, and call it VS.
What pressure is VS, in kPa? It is 1094.0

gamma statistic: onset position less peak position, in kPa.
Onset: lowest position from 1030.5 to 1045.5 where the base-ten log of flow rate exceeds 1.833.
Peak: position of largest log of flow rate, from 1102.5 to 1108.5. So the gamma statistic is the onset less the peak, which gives -72 kPa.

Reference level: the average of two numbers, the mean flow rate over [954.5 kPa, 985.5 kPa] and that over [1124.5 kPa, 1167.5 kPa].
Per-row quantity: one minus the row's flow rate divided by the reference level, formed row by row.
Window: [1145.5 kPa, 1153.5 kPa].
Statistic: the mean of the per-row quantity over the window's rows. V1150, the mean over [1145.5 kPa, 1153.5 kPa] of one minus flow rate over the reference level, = 0.243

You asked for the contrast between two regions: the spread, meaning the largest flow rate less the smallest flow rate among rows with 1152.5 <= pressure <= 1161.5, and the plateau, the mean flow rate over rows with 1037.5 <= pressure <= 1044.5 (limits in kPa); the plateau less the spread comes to 57.8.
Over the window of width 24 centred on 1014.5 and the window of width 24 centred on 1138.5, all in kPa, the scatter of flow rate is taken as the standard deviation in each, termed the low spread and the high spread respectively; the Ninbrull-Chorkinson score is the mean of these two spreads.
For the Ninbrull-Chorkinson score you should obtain 4.4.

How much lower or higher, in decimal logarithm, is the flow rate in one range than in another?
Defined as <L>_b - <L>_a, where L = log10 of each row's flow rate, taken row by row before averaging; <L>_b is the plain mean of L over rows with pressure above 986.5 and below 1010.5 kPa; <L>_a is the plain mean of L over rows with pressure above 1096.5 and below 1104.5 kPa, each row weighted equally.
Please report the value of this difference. 0.12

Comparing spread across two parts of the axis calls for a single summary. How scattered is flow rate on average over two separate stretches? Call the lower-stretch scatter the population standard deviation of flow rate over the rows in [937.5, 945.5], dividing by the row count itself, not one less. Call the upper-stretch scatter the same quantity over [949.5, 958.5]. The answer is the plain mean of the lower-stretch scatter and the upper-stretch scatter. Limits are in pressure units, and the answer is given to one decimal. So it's 3.2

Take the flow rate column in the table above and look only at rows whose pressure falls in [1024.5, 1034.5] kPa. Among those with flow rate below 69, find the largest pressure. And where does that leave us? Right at 1032.0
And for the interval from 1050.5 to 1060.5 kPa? 1058.0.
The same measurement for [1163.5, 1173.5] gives 1173.0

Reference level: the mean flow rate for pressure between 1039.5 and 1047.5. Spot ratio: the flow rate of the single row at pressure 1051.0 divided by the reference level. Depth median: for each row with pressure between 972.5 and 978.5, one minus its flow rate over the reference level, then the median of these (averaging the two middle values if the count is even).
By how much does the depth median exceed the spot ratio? -1.2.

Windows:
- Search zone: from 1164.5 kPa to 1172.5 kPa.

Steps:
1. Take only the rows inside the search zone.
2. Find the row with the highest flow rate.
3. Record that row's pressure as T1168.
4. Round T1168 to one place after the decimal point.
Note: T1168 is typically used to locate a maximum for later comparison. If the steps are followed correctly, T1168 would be 1169.0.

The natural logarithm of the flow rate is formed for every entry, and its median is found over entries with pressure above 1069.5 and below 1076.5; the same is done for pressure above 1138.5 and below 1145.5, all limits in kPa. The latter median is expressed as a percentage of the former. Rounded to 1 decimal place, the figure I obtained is 97.8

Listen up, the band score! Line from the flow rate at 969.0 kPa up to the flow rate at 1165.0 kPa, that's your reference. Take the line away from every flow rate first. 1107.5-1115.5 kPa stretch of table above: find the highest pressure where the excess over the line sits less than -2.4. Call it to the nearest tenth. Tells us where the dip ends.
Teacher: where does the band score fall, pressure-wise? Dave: 1115.0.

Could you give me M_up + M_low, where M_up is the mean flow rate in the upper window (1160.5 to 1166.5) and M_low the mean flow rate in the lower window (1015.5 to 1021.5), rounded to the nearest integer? 129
